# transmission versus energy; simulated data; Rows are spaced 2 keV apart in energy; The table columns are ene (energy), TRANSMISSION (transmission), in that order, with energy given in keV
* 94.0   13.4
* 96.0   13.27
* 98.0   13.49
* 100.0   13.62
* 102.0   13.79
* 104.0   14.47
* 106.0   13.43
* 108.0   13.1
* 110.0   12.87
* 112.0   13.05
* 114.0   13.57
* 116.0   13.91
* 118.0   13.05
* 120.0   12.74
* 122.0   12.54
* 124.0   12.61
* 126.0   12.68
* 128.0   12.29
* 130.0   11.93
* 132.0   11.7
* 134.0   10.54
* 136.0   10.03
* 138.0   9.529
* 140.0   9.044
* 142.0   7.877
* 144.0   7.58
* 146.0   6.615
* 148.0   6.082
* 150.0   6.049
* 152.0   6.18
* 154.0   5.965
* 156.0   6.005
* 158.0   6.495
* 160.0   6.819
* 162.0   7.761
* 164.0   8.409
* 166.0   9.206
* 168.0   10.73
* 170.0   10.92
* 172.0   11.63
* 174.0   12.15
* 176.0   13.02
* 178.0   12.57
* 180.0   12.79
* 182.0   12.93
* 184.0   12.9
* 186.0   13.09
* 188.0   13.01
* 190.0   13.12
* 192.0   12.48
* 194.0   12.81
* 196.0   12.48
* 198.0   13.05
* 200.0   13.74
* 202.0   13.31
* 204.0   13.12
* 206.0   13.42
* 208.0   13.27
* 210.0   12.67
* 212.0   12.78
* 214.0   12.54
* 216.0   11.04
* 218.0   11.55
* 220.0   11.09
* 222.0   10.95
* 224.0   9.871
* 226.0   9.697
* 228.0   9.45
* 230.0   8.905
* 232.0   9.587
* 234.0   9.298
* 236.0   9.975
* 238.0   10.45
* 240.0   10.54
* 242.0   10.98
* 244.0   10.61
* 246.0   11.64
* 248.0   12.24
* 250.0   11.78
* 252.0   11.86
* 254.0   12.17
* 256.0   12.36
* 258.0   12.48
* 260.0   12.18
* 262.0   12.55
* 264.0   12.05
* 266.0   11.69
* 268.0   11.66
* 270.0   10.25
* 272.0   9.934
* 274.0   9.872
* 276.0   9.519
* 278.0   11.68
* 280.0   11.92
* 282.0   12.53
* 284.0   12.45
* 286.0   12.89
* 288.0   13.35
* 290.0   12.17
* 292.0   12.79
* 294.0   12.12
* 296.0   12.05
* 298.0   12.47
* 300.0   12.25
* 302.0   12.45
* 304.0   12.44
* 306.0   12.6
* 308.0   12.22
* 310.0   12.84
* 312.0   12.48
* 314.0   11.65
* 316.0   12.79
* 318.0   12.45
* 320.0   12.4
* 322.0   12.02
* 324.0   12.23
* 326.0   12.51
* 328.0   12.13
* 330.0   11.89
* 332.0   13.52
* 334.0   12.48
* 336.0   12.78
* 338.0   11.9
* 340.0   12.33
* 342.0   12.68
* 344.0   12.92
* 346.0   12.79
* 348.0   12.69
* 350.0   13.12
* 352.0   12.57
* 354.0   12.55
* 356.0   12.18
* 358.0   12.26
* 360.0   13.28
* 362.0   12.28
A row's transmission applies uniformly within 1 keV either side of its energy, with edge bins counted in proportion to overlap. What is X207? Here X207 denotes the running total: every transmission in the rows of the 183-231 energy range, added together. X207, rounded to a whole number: 290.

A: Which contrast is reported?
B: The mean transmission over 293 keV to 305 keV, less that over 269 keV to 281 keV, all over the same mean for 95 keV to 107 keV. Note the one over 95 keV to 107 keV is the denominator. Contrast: 0.13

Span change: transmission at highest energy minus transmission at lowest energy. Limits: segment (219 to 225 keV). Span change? -1.2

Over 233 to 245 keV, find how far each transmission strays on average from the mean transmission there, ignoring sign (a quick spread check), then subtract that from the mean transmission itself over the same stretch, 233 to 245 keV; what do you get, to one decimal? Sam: 9.9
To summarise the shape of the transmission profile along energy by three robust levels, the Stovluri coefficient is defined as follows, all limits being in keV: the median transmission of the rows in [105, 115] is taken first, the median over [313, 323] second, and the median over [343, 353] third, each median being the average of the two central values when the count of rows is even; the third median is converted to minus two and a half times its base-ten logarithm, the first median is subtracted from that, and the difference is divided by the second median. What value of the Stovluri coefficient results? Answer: -1.28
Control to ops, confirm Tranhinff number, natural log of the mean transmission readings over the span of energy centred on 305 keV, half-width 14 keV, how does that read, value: 2.52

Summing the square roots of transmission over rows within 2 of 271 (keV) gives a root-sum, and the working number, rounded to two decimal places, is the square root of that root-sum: 2.52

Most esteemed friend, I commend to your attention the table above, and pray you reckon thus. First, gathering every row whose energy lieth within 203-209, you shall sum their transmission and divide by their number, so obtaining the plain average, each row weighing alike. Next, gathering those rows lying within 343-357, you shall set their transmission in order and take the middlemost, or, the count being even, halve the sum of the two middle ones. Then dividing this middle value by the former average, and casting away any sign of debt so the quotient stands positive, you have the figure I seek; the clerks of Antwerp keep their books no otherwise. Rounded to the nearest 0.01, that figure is 0.96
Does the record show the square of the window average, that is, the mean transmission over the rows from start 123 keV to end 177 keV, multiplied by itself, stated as 86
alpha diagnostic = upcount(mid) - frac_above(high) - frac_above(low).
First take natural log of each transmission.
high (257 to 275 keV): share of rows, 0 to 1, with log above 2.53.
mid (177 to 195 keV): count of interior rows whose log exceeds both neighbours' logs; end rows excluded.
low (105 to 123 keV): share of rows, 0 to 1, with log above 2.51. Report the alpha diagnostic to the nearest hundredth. 2.00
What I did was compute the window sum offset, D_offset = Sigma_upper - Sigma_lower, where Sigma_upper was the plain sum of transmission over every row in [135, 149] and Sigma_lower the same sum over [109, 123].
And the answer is -35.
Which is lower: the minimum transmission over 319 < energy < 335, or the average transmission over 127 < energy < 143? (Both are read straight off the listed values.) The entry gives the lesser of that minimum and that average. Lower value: 10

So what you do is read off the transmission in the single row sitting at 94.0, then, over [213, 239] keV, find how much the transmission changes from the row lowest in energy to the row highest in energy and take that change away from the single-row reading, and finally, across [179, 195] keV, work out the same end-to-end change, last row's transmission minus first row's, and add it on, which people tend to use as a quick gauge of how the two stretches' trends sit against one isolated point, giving 16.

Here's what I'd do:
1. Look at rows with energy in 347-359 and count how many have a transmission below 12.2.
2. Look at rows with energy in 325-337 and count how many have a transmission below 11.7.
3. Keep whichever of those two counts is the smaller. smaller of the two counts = 0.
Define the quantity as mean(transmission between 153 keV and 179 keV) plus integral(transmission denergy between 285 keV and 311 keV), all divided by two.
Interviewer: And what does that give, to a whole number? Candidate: 167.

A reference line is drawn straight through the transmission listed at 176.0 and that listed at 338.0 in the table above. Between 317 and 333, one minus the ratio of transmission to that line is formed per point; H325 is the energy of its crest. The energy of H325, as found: 330.0 keV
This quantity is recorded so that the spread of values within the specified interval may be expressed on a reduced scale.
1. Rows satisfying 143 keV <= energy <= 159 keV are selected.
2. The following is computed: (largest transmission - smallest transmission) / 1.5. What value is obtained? 1.1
